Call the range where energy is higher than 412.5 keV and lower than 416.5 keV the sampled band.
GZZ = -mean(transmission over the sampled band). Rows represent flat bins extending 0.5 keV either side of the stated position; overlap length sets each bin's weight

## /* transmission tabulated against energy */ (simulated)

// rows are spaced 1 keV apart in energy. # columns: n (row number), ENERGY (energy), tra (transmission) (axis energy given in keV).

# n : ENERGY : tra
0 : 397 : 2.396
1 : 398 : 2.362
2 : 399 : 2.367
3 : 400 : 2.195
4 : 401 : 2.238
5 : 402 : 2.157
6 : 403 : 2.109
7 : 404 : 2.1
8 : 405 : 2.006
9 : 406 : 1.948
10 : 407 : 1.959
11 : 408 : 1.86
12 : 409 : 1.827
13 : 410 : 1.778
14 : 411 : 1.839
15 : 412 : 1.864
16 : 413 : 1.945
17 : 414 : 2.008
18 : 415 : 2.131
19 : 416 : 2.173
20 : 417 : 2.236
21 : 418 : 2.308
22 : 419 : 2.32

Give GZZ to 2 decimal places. -2.06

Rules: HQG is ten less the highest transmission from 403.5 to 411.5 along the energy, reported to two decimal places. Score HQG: 7.90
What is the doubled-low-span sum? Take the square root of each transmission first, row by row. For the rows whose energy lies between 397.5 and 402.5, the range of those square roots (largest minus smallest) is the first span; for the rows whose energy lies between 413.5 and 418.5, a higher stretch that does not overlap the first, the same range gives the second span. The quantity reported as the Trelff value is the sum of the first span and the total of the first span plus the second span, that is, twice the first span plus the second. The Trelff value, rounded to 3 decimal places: 0.242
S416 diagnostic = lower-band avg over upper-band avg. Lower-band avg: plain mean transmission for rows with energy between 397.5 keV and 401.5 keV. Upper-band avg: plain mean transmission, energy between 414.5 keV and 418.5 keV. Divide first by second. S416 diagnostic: 1.04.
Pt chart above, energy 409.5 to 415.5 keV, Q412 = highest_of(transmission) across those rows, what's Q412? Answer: 2.131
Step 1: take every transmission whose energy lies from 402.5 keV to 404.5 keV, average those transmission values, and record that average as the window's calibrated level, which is 2.10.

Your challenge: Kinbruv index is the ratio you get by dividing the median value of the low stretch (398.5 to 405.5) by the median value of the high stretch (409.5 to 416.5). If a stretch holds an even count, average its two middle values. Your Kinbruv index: 1.11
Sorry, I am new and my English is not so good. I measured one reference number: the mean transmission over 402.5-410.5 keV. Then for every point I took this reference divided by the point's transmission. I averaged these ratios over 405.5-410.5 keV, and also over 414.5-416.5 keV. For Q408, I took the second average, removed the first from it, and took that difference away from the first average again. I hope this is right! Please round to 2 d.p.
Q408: 1.18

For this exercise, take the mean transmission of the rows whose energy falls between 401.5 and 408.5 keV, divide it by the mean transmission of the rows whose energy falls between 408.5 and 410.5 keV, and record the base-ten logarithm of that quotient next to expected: 0.049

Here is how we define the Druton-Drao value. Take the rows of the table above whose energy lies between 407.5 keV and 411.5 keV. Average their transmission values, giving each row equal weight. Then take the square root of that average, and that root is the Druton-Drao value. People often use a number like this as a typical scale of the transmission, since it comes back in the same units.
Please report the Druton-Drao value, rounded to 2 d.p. 1.35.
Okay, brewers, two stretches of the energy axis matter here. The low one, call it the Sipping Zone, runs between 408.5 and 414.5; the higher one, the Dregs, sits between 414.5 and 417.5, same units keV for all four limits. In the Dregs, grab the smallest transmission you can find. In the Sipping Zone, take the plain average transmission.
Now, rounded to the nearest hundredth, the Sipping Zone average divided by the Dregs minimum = 0.88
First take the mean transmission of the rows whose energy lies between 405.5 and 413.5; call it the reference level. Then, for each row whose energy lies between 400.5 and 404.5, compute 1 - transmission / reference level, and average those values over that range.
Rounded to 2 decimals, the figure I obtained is -0.15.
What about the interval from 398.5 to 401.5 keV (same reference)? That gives -0.21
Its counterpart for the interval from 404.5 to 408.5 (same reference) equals -0.04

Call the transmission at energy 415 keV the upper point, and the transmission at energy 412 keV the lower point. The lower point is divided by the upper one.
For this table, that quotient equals 0.87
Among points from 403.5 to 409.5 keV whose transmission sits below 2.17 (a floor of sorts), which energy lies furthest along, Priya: 409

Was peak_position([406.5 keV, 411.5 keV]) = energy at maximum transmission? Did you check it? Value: 407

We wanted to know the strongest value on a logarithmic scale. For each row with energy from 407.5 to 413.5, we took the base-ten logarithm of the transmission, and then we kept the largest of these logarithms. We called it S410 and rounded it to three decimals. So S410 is 0.289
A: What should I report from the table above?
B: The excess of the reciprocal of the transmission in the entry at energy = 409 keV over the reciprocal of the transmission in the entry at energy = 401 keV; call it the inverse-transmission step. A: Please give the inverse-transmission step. 0.101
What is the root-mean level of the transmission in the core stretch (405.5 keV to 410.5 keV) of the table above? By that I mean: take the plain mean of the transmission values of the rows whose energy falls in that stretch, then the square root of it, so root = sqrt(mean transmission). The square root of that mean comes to 1.37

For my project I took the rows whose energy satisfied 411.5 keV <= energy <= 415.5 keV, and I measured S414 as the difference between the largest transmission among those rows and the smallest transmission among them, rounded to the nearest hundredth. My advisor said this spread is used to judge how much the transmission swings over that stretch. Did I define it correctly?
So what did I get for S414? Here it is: 0.27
